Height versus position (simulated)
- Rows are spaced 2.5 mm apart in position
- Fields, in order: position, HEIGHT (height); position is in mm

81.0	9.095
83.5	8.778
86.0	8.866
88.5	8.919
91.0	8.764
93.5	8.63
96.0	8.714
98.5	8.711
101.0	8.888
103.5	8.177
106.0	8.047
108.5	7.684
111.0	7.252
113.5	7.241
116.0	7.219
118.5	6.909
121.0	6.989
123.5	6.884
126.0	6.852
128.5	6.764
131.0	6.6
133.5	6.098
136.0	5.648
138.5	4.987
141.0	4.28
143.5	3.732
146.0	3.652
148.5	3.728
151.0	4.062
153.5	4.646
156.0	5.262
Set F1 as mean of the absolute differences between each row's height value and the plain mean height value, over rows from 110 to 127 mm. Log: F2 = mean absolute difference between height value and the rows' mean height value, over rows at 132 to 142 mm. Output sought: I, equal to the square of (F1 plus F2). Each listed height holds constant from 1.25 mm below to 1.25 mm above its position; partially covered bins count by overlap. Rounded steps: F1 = 0.16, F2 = 0.62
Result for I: 0.61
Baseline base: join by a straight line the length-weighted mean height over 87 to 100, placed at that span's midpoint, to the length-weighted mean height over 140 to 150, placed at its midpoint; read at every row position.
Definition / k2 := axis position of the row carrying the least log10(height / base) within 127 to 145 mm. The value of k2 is 143.5 mm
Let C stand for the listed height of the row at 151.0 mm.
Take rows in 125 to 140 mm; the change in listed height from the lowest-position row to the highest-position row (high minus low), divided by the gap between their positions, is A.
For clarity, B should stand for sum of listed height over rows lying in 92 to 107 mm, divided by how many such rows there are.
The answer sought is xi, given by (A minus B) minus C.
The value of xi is -13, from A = -0.149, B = 8.5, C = 4.062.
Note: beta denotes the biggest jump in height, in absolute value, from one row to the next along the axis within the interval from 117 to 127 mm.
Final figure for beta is 0.1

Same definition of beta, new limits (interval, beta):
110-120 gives 0.3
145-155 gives 0.6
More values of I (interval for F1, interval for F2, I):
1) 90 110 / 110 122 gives 0.25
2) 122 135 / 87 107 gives 0.23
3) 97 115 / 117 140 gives 1.16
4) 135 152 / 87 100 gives 0.43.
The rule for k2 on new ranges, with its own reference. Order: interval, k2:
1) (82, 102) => 83.5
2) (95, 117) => 96.0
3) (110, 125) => 111.0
